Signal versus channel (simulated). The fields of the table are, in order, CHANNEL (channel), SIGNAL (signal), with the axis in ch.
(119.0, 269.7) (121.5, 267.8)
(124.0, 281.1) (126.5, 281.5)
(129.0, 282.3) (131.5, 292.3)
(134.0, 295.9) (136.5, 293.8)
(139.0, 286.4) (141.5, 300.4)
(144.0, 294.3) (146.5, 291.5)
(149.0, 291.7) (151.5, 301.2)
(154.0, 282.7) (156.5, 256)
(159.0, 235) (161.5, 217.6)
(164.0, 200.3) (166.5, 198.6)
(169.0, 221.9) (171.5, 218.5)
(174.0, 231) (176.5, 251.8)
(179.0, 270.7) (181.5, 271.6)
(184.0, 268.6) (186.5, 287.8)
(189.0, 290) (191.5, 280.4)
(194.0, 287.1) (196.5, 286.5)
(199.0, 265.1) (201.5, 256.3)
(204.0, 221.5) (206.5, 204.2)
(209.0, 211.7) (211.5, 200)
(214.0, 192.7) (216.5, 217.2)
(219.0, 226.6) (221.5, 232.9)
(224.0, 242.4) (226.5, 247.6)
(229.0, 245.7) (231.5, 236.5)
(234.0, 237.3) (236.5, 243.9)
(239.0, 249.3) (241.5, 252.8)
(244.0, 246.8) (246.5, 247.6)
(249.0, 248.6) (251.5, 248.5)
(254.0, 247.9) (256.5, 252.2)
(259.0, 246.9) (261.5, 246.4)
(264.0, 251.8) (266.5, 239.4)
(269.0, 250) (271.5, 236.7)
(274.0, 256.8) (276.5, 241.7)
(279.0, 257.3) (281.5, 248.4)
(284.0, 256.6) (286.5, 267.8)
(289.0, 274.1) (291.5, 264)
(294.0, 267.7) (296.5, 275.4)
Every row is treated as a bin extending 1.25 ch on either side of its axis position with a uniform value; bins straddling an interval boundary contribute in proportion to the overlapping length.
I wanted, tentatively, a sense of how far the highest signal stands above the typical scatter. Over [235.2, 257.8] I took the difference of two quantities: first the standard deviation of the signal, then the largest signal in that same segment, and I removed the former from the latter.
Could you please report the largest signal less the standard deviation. 250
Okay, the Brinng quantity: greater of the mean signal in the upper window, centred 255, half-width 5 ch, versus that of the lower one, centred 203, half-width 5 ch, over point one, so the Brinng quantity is 2489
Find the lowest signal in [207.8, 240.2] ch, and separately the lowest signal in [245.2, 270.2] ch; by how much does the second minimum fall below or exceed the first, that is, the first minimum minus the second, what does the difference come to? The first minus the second -47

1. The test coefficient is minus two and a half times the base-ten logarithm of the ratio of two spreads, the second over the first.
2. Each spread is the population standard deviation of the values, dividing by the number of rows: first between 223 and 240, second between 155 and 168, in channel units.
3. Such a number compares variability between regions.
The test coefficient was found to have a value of -1.7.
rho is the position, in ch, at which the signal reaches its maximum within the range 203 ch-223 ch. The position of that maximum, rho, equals 221.5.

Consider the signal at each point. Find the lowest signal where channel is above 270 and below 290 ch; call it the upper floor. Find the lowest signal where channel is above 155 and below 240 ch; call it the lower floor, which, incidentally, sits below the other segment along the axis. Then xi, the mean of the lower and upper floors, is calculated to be 215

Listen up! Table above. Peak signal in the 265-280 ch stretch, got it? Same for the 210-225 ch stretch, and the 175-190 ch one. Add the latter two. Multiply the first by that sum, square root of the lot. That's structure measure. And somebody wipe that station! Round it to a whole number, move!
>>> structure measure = 370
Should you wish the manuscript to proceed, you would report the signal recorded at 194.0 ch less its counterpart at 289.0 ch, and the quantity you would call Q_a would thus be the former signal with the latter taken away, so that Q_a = 13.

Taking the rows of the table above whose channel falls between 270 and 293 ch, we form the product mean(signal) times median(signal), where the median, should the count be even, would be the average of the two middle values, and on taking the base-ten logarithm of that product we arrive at 4.82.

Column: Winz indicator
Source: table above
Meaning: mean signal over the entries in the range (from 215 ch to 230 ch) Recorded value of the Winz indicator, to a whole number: 235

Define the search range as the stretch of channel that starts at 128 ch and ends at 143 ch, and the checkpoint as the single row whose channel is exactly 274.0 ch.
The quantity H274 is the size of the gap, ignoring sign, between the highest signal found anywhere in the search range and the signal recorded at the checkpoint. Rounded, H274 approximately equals 44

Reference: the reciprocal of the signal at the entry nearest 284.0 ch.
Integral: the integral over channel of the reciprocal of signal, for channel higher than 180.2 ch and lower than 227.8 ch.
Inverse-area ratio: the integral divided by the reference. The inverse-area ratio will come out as 50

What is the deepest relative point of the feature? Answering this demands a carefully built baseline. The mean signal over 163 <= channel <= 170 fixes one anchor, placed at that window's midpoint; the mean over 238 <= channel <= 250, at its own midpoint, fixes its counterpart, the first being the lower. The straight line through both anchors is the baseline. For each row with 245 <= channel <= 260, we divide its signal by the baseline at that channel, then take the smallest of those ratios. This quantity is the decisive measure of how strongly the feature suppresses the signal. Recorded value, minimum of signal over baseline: 0.960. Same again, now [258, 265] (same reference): 0.953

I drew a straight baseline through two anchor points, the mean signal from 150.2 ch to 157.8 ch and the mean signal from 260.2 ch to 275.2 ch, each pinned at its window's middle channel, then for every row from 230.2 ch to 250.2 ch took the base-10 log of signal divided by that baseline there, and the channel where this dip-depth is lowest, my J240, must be 231.5 ch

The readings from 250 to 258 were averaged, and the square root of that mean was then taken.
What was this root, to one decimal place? 15.8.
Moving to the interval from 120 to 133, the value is 16.8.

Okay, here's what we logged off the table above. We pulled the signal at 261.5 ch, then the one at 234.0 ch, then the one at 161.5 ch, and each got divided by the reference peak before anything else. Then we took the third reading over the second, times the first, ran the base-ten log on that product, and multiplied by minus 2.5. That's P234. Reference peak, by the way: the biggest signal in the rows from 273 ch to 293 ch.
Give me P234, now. 0.21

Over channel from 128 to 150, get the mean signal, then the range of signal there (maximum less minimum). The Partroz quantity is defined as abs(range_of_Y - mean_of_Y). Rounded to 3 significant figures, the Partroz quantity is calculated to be 274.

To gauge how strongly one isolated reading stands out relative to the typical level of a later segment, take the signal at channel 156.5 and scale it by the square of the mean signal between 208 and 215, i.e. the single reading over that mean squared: 0.0063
